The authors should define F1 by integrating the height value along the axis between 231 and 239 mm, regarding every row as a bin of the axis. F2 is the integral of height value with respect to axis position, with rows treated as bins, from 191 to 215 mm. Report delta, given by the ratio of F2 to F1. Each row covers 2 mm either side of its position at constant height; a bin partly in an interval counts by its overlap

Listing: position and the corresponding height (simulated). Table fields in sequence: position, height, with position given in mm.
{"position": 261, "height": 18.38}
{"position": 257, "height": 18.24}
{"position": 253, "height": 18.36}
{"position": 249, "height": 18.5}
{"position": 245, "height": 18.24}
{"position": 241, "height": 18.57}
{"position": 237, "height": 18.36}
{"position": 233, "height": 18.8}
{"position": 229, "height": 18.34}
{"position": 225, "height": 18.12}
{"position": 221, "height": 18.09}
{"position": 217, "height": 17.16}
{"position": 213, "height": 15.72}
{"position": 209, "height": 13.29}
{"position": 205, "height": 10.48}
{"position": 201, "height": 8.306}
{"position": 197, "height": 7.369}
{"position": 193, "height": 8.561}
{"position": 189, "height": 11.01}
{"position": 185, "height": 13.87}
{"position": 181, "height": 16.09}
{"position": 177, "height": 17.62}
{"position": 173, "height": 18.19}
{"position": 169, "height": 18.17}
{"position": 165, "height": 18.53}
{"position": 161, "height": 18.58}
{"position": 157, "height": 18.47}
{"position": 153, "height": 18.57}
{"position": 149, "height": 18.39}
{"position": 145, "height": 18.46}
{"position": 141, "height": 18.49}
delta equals 1.71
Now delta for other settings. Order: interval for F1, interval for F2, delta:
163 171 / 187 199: 0.73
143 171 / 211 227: 0.53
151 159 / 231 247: 2.00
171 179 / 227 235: 1.04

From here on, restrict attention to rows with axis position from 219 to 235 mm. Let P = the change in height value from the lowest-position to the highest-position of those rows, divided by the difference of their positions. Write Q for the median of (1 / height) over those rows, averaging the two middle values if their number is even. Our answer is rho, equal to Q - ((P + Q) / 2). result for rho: -0.002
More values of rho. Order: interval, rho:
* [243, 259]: 0.027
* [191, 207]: -0.021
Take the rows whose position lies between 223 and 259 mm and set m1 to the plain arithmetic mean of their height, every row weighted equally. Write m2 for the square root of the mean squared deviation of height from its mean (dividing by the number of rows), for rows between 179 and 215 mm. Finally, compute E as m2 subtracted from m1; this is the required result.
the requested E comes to 15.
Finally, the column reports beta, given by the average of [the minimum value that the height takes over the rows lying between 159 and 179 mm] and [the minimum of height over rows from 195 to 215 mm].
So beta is 12.49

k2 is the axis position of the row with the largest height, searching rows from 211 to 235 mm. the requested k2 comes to 233 mm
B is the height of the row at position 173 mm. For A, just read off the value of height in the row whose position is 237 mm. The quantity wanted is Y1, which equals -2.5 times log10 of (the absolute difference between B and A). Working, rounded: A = 18.36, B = 18.19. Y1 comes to 1.9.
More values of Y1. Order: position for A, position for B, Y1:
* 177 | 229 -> 0.4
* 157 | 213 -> -1.1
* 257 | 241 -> 1.2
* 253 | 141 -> 2.2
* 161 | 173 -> 1.0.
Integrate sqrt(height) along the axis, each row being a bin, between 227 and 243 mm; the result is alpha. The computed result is 69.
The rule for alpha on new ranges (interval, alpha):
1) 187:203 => 47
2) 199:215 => 55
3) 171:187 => 65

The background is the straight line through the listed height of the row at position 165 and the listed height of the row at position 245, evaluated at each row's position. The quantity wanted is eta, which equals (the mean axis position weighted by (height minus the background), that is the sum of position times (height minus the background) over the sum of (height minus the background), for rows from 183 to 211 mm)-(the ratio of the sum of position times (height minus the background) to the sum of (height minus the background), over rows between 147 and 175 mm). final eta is 32.1 mm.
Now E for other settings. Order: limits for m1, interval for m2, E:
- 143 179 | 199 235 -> 15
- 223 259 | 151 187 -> 17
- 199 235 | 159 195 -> 12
